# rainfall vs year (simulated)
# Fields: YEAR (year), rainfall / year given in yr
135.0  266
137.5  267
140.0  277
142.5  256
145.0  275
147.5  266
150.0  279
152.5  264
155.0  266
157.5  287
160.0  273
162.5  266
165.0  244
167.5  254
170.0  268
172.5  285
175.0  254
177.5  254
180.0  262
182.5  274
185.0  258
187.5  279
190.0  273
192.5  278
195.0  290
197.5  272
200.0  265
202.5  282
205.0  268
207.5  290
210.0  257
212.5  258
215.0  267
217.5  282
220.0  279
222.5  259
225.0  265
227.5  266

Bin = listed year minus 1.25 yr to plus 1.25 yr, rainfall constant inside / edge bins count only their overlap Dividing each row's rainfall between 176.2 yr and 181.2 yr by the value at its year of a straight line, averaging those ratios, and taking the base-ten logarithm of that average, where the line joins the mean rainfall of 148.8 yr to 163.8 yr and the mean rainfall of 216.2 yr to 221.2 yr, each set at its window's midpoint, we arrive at -0.028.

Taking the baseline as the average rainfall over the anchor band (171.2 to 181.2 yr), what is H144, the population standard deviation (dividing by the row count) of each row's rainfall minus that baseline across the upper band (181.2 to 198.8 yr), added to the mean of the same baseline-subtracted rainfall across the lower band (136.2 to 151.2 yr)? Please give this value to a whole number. 15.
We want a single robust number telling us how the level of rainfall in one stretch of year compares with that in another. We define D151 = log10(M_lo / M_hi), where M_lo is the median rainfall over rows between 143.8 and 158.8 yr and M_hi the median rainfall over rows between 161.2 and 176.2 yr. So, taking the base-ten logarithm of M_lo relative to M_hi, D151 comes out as 0.017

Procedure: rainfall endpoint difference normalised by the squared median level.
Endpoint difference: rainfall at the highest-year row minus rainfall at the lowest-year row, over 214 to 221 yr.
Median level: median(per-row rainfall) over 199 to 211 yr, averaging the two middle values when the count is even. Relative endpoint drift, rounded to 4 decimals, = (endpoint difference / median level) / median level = 0.0002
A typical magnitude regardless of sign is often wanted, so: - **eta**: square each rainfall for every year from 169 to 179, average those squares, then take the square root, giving 266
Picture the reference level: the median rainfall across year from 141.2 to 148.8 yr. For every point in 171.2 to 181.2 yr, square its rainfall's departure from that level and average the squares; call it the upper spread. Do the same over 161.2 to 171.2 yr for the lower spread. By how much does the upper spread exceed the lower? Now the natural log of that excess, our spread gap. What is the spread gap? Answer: 2.1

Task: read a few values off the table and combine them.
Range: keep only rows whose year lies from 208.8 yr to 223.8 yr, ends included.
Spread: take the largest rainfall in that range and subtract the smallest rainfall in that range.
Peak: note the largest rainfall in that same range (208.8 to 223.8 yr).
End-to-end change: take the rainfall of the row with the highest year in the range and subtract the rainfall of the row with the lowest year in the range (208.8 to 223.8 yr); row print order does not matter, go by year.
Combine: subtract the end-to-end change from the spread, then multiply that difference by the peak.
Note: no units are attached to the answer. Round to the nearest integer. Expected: 6486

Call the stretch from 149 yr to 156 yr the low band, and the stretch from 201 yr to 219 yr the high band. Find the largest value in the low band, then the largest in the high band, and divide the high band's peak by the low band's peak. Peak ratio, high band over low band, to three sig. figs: 1.04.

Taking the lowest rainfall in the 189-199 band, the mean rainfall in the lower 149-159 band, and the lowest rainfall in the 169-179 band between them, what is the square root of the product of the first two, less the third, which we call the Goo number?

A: 19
